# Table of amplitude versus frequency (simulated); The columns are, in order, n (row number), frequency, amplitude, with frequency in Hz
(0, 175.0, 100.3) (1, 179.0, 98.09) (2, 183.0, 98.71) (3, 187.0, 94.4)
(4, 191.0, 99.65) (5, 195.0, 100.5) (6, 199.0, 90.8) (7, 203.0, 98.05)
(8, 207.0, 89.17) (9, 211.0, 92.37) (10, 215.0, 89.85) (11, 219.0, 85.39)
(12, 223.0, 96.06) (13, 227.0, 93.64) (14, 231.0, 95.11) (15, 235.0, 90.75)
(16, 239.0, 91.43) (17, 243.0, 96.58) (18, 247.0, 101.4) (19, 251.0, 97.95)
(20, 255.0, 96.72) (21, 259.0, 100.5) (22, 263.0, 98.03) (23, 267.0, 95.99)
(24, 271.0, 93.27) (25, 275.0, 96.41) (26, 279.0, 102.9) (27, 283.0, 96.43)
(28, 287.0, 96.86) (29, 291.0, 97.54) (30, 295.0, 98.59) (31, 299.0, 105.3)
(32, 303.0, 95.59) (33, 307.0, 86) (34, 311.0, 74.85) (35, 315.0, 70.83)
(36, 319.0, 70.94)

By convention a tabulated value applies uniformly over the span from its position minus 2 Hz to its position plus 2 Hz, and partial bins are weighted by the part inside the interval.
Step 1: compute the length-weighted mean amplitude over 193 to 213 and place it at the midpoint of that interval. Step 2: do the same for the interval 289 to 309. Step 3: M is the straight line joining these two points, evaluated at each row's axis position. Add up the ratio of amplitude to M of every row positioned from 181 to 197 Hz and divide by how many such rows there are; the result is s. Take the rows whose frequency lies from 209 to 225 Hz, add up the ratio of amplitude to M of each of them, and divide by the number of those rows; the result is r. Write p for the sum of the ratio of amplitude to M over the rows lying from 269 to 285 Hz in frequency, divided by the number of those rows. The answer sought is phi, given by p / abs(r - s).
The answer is 12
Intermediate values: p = 1.01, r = 0.96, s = 1.05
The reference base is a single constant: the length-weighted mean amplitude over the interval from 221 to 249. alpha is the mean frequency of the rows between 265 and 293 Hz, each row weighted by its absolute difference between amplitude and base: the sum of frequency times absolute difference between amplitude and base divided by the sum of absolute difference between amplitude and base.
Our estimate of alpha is 280.1 Hz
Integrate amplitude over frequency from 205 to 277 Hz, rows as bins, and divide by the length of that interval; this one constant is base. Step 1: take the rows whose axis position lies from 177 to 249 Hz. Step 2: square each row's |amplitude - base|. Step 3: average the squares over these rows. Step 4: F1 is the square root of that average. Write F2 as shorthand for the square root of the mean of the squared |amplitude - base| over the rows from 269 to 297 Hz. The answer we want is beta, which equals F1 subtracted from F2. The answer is -0.3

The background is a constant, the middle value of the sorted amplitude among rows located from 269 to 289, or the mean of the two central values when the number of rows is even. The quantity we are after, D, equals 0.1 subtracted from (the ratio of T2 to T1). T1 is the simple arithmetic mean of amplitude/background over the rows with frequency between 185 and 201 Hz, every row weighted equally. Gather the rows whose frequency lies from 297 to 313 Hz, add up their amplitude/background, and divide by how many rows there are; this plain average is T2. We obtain 0.839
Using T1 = 1.00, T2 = 0.94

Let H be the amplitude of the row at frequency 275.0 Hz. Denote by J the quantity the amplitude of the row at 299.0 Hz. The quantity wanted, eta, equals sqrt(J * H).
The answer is 101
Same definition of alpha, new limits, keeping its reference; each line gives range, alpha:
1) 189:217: 202.7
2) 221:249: 239.3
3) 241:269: 253.9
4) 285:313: 304.4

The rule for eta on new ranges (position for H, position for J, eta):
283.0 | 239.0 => 94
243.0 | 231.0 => 96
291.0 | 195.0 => 99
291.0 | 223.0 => 97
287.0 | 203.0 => 97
